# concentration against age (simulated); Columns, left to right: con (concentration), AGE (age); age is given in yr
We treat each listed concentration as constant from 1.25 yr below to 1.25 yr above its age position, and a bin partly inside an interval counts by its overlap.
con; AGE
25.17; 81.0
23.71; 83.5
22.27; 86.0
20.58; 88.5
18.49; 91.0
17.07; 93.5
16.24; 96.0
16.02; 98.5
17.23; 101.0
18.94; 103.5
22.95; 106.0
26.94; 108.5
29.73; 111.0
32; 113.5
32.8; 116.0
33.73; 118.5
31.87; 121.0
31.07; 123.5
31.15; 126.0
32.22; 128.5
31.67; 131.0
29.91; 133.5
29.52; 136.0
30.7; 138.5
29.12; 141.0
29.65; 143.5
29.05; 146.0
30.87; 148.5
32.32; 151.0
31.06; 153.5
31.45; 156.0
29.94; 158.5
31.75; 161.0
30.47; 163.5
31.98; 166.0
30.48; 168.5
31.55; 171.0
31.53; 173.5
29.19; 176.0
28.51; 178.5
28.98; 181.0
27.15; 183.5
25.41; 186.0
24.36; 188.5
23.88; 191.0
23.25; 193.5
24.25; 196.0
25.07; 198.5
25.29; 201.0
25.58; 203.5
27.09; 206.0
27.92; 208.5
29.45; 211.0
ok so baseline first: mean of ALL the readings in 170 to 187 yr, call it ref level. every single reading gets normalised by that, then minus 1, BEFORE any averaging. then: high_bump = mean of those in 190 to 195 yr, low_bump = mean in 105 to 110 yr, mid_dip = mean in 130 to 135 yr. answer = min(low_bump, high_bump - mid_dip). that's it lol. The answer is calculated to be -0.25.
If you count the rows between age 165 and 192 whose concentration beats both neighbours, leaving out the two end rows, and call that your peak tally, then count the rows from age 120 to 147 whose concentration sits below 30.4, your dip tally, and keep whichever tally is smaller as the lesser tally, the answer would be 2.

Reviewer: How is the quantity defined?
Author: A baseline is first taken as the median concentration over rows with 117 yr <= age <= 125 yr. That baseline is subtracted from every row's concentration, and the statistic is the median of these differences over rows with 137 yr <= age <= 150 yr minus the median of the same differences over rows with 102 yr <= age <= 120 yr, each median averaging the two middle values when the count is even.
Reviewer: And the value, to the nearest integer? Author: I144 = 0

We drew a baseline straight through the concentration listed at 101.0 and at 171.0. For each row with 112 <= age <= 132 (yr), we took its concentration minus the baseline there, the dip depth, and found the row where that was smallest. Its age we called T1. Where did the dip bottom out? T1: 131.0 yr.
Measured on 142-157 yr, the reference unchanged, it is 146.0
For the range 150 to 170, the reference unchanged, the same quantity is 168.5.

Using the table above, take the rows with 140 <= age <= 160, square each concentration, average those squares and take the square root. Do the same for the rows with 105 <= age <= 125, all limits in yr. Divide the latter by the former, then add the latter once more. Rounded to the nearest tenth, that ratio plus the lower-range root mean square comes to 31.3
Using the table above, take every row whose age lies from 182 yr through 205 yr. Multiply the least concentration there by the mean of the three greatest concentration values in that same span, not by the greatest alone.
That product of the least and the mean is 606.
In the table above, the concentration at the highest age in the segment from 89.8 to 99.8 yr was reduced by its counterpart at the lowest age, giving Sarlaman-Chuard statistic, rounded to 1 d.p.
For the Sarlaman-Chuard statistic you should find -2.5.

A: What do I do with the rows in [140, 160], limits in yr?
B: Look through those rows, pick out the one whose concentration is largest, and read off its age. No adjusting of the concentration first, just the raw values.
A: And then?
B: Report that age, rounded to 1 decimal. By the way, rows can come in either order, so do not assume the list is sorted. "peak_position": 151.0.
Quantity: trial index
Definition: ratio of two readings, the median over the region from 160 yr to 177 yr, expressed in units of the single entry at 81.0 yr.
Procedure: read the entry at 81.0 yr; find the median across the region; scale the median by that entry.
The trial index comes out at 1.25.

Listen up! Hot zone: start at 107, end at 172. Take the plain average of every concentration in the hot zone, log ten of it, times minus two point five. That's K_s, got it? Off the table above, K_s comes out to -3.72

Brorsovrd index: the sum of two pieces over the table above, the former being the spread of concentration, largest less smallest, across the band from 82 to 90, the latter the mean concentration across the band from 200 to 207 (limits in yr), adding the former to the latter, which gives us 29.1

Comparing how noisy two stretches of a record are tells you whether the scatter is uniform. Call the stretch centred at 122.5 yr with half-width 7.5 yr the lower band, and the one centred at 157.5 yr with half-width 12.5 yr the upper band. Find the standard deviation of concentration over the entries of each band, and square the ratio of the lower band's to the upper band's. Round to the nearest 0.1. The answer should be 1.0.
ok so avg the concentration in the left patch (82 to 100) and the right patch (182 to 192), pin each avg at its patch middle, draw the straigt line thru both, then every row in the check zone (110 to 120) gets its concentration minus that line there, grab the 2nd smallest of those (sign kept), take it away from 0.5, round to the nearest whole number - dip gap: -11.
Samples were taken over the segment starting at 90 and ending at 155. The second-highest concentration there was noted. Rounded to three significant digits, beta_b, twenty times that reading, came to 656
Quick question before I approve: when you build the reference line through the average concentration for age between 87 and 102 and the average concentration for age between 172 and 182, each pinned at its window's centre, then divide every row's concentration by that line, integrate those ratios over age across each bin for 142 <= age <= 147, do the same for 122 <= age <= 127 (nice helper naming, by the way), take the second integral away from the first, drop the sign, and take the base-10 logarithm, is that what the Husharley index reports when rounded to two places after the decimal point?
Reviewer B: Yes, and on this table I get 0.07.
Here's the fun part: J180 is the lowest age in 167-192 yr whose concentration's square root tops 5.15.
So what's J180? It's 168.5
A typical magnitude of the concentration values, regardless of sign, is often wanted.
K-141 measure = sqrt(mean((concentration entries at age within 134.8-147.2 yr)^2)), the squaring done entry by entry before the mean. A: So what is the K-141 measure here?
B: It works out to 30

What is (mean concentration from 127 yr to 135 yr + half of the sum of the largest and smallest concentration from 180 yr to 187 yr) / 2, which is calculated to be 29.2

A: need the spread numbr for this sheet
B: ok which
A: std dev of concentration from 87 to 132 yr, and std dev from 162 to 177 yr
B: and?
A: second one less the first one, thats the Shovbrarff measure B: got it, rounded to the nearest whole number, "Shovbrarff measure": -6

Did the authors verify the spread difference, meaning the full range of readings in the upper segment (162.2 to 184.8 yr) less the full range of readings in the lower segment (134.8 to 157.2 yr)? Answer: 1.6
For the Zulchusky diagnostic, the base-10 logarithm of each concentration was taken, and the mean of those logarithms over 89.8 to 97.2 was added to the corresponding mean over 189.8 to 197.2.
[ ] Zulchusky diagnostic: 2.61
